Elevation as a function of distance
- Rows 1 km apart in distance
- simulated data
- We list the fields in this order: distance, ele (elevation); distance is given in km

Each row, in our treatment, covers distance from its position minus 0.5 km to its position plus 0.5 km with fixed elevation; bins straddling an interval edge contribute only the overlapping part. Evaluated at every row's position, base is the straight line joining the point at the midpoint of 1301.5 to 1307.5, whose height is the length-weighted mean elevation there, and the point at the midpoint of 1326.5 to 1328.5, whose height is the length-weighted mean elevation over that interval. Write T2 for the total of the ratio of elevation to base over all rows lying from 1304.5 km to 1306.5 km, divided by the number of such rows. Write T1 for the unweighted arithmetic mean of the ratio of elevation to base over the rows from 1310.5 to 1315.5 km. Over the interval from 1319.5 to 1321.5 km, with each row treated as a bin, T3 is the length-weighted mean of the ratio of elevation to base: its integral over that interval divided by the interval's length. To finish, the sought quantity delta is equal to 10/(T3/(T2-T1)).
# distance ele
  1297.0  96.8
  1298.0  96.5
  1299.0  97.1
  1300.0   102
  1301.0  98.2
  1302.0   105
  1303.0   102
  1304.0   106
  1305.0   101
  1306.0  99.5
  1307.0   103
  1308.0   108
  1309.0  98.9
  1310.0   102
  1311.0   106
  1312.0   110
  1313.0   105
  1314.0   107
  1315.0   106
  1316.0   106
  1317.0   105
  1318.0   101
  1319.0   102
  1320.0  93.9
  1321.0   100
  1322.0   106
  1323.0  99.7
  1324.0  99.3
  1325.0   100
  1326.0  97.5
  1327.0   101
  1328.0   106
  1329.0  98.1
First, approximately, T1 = 1.04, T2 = 0.98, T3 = 0.94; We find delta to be -0.7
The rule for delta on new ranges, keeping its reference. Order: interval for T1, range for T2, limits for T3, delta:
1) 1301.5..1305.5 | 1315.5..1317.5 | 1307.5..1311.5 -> 0.2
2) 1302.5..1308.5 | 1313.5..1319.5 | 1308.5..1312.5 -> 0.1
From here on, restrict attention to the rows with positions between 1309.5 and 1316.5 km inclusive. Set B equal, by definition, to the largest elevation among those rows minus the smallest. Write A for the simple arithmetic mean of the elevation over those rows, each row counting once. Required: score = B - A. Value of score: -98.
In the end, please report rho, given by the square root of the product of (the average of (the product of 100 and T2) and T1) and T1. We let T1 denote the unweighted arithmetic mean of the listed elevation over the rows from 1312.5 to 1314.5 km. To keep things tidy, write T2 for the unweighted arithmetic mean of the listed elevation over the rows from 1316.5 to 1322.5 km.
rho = 737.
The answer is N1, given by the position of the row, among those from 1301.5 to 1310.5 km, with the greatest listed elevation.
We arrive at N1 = 1308.0 km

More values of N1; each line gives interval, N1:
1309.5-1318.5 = 1312.0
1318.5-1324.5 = 1322.0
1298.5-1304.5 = 1304.0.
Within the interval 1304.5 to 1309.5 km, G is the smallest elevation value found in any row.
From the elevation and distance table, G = 98.9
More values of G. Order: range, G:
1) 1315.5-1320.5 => 93.9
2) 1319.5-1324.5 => 93.9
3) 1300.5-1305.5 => 98.2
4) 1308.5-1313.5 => 98.9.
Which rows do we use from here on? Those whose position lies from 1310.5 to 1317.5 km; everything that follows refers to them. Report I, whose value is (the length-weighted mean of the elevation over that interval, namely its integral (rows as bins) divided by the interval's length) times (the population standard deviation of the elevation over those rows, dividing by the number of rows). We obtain 169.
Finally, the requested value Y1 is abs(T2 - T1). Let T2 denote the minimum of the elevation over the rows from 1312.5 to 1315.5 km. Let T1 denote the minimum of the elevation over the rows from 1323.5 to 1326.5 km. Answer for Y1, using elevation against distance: 7.5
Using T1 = 97.5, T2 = 105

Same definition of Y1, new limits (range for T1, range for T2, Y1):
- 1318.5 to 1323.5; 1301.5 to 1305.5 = 7.1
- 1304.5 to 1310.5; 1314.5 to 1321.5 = 5.0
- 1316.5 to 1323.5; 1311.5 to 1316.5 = 11.1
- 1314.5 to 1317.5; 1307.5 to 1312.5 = 6.1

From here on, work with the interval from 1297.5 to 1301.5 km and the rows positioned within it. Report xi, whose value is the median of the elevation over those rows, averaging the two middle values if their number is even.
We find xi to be 98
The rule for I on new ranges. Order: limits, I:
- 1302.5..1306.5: 246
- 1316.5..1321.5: 366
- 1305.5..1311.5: 336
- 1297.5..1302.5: 324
